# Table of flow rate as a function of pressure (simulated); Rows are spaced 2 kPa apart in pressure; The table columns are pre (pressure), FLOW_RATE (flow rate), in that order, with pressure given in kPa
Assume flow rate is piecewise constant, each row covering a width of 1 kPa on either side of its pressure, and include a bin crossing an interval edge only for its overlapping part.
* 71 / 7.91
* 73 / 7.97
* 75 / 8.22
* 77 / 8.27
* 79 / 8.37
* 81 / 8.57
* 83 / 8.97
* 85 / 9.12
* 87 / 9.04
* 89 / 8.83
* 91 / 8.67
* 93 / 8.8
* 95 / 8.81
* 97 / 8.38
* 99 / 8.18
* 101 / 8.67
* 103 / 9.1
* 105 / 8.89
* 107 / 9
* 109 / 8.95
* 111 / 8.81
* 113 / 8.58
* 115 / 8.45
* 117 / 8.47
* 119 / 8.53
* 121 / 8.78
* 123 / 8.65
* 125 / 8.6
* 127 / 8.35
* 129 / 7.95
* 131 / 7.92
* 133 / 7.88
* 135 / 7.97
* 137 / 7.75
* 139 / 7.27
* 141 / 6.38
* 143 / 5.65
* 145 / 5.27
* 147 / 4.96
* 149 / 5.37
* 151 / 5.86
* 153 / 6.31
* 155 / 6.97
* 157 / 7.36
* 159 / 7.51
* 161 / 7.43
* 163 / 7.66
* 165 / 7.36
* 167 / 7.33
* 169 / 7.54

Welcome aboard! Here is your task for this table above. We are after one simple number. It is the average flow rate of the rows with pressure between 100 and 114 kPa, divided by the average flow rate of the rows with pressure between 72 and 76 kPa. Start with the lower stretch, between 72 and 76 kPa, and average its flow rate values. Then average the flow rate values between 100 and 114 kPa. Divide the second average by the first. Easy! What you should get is 1.094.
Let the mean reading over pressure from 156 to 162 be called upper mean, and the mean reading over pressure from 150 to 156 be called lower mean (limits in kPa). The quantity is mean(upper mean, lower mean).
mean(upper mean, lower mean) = 6.9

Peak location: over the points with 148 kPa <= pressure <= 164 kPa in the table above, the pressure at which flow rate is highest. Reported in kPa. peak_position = 163 kPa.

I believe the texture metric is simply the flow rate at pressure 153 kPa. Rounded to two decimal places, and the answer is 6.31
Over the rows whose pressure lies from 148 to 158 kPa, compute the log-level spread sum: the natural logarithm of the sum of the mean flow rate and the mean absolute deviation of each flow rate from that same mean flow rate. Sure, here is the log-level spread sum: 1.95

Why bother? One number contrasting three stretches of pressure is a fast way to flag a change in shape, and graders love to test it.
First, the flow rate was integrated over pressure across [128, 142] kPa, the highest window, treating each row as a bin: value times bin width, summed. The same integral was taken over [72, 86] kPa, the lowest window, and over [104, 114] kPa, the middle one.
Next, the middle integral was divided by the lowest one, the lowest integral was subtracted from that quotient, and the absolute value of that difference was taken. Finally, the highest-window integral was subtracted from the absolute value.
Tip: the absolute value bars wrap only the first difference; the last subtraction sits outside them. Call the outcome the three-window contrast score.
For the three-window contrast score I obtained 12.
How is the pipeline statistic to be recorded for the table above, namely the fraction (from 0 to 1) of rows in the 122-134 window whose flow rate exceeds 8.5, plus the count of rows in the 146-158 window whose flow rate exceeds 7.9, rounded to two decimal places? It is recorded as 0.33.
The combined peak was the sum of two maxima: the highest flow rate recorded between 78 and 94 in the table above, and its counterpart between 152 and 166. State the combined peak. 16.8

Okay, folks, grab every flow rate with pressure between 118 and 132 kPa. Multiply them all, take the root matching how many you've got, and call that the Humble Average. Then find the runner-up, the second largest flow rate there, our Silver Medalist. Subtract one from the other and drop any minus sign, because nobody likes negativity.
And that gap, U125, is 0.3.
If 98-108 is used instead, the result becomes 0.2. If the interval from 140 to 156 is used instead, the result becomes 0.6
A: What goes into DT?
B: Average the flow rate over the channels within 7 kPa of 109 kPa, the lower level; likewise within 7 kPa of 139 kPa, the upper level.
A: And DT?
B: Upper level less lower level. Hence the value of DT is -1.9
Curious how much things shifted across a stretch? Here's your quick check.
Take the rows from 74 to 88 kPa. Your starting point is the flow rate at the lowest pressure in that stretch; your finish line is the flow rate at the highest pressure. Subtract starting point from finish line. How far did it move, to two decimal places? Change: 0.82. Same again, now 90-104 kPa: 0.43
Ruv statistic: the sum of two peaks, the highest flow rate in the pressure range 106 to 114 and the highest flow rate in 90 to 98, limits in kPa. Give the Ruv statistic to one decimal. 17.8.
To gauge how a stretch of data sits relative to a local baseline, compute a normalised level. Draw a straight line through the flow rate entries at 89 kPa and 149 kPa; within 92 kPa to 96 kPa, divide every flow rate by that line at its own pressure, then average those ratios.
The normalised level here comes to 1.03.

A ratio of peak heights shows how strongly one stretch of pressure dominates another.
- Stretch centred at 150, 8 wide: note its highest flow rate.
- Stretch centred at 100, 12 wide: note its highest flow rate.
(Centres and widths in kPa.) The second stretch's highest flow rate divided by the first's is 1.44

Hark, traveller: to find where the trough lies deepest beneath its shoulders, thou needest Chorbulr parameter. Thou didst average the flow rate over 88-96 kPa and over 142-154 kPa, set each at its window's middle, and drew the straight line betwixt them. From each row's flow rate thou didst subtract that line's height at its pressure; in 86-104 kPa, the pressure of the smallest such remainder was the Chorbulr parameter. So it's 99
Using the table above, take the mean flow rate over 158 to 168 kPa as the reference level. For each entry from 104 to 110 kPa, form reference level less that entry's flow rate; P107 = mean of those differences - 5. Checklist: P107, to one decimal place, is -6.5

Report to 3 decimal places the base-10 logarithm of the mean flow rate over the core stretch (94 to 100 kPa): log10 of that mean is 0.927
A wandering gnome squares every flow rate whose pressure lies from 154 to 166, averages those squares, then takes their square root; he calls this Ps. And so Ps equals 7.4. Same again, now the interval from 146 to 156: 5.9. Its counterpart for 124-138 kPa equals 8.1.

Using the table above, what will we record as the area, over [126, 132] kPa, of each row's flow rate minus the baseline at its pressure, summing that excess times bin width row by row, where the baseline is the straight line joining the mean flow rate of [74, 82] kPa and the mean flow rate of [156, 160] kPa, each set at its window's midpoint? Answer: 2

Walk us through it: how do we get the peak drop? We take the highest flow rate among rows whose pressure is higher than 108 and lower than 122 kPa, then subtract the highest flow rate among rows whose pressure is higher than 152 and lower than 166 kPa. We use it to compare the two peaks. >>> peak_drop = 1.3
